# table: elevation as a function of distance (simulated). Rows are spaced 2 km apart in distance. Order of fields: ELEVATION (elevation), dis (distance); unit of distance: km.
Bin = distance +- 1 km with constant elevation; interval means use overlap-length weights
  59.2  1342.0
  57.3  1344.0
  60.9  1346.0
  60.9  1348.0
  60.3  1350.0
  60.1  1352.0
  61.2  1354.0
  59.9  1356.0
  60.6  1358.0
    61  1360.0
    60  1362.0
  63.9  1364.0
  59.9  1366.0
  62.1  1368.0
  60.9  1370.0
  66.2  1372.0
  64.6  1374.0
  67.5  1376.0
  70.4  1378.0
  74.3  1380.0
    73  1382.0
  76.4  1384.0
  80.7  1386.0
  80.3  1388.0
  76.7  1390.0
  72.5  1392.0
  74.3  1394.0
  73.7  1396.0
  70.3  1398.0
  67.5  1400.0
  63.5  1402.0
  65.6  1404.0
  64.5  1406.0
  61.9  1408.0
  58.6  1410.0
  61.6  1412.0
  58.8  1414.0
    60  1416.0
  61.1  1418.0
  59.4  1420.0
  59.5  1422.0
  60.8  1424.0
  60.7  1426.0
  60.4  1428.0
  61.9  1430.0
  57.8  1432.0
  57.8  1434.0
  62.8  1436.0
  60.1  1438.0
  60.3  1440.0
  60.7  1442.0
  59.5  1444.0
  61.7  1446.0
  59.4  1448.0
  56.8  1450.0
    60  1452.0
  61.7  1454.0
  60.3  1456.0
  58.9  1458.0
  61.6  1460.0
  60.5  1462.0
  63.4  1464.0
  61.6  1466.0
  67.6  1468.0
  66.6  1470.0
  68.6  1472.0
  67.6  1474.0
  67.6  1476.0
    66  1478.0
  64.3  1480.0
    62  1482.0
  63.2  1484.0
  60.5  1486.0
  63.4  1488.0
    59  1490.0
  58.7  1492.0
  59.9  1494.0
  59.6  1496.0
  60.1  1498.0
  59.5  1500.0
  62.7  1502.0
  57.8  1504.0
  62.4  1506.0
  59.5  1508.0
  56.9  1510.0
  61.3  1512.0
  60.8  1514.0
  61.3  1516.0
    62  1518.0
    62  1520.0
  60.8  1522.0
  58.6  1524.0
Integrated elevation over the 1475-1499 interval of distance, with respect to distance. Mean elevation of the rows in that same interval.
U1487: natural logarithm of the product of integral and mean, 11.4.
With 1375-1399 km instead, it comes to 11.8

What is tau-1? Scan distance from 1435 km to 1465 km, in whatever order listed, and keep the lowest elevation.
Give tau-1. 56.8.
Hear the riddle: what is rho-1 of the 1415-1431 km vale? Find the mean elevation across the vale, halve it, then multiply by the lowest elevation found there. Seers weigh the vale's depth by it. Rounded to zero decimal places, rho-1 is 1796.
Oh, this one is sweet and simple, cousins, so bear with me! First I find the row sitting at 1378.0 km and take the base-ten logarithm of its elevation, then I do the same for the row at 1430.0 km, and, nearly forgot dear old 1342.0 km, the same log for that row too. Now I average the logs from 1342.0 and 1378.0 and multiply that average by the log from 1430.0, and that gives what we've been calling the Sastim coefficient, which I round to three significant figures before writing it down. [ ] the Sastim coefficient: 3.24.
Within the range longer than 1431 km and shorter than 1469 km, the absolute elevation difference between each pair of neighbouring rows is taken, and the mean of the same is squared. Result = 4.6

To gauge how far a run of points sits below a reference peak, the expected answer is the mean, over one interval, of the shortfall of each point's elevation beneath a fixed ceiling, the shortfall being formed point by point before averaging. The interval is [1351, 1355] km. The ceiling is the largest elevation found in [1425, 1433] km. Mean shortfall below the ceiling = 1.25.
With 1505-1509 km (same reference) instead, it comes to 0.95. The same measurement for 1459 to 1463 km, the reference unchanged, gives 0.85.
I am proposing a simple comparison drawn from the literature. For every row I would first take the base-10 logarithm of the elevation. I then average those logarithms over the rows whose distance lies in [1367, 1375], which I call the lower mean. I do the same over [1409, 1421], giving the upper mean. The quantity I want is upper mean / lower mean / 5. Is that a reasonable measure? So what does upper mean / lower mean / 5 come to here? 0.197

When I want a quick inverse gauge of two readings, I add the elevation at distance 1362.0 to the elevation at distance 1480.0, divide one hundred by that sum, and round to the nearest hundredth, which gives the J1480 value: 0.80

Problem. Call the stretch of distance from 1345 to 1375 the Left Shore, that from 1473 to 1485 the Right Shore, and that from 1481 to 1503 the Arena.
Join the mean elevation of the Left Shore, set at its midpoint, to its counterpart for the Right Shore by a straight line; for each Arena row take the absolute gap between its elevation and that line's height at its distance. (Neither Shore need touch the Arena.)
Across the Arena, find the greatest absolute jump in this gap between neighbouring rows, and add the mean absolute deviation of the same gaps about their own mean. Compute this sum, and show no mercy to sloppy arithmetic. 6.0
